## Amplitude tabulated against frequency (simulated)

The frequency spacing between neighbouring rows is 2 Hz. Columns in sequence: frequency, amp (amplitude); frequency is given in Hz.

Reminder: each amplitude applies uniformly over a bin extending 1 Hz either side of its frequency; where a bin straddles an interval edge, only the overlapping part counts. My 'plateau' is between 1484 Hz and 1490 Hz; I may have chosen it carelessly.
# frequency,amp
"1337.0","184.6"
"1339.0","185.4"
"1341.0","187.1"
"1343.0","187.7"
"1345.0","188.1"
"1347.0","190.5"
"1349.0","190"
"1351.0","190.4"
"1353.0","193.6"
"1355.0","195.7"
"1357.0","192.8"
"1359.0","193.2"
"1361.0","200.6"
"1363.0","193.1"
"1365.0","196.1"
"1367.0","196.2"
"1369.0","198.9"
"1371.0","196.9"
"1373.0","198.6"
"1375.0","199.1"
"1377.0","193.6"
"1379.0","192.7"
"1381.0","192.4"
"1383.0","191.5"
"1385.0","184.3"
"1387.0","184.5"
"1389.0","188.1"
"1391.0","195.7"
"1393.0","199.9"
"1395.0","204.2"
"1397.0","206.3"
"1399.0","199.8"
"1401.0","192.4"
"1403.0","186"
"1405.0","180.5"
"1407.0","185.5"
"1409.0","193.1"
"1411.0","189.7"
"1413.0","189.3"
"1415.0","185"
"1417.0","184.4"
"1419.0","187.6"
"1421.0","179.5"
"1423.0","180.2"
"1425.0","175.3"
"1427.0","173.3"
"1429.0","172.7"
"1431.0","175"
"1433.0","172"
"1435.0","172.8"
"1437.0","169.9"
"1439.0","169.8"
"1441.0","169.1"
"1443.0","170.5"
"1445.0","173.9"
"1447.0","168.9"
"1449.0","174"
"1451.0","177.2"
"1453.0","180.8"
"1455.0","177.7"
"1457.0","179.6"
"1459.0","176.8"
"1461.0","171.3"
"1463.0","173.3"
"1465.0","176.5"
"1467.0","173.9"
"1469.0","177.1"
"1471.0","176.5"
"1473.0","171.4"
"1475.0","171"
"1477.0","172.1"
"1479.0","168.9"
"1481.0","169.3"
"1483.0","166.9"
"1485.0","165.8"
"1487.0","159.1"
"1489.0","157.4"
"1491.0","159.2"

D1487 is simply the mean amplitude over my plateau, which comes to 161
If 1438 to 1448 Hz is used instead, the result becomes 170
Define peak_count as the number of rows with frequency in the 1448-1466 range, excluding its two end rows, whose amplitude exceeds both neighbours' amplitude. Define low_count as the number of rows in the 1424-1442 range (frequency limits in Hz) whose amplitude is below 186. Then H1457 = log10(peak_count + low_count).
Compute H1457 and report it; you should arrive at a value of 1.0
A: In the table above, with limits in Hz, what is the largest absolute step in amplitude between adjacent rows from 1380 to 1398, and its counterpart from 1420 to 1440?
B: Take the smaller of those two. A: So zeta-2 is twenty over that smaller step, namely 4.08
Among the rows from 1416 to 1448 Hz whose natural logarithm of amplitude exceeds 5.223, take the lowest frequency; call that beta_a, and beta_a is 1419.0 Hz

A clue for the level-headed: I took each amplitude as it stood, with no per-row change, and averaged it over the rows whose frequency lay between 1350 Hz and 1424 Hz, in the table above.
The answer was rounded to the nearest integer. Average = 192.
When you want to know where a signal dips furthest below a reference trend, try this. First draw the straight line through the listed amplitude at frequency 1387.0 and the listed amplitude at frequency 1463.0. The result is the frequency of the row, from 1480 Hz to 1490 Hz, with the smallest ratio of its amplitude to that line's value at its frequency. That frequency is 1489.0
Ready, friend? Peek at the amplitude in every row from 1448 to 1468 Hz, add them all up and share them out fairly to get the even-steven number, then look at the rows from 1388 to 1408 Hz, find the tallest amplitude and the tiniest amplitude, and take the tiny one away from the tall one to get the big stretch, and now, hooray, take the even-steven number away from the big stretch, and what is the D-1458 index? -150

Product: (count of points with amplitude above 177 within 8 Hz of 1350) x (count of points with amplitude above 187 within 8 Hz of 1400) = 40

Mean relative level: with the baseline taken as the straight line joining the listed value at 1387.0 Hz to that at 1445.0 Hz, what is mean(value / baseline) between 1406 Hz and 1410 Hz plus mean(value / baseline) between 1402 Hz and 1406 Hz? 2.06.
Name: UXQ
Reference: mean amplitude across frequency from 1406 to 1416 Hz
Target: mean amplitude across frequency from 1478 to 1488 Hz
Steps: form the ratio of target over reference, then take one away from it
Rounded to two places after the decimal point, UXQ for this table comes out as -0.12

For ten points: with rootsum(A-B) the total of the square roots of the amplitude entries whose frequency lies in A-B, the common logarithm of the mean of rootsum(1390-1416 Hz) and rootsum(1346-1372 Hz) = 2.26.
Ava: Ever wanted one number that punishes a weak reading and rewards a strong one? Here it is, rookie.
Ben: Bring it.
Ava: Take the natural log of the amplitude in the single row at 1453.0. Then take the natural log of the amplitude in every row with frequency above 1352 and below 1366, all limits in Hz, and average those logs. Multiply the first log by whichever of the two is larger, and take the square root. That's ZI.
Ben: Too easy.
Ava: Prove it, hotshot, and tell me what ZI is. 5.24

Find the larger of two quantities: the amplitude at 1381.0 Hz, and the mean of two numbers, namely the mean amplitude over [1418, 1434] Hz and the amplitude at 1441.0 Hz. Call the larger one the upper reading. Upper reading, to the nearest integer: 192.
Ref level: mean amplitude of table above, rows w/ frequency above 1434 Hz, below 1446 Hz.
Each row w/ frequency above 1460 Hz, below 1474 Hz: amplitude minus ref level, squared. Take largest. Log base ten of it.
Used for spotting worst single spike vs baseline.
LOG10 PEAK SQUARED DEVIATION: 1.6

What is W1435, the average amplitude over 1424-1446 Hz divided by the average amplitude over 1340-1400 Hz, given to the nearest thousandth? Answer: 0.887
